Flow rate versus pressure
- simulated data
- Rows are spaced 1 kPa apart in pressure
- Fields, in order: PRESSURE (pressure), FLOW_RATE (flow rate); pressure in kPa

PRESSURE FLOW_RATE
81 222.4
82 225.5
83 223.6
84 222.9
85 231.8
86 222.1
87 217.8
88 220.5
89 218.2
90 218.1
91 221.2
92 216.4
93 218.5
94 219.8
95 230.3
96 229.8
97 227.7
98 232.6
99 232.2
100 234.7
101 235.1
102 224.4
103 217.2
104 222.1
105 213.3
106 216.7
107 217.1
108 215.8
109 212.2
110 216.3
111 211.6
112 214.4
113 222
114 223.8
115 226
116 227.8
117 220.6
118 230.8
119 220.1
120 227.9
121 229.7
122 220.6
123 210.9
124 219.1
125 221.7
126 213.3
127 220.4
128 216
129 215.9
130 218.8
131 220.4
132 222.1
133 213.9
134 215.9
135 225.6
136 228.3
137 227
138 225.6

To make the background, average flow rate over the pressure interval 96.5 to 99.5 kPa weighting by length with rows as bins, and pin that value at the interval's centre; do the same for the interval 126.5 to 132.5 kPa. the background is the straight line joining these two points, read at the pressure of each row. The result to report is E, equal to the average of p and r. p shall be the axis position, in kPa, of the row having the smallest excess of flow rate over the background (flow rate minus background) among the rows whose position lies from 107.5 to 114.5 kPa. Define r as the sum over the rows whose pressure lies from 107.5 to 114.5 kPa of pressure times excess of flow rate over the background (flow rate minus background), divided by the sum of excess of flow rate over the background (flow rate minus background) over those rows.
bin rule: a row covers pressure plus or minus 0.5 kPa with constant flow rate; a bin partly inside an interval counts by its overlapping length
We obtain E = 109.6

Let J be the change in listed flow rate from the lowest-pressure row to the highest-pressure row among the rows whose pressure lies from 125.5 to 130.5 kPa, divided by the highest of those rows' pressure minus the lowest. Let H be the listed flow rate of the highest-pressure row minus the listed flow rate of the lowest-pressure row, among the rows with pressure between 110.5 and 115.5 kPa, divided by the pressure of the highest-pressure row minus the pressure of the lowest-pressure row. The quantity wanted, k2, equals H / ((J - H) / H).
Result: -5.8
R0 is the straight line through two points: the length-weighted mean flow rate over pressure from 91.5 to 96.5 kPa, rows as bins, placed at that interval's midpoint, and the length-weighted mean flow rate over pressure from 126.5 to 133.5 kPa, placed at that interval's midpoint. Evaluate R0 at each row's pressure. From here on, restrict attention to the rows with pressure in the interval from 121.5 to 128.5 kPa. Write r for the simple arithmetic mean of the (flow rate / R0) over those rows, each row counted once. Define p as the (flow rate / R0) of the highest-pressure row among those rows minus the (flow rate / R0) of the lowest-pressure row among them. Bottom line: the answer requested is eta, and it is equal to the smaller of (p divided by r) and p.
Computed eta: -0.02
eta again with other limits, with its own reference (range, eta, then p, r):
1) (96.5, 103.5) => -0.04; -0.044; 1.03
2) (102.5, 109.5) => -0.02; -0.019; 0.98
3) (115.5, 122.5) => -0.03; -0.029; 1.03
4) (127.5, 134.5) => 0.00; 0.003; 1.00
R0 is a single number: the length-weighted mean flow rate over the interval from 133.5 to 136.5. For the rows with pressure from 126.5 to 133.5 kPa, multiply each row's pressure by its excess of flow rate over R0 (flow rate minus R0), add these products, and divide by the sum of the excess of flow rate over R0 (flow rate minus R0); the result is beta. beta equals 130.1 kPa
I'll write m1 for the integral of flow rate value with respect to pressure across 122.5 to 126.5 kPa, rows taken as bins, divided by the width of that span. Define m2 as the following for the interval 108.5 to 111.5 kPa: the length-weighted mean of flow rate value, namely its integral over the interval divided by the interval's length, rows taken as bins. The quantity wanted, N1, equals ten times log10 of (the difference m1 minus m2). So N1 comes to 5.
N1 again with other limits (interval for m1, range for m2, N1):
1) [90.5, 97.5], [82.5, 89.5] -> 0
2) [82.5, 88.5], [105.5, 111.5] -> 9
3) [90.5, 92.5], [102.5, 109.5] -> 4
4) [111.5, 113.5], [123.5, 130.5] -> -5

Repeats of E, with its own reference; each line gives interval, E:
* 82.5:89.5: 86.6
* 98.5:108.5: 105.6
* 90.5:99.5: 92.3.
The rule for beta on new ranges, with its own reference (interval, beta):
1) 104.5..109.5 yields 107.1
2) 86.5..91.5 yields 88.8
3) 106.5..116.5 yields 108.8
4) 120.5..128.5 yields 125.8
